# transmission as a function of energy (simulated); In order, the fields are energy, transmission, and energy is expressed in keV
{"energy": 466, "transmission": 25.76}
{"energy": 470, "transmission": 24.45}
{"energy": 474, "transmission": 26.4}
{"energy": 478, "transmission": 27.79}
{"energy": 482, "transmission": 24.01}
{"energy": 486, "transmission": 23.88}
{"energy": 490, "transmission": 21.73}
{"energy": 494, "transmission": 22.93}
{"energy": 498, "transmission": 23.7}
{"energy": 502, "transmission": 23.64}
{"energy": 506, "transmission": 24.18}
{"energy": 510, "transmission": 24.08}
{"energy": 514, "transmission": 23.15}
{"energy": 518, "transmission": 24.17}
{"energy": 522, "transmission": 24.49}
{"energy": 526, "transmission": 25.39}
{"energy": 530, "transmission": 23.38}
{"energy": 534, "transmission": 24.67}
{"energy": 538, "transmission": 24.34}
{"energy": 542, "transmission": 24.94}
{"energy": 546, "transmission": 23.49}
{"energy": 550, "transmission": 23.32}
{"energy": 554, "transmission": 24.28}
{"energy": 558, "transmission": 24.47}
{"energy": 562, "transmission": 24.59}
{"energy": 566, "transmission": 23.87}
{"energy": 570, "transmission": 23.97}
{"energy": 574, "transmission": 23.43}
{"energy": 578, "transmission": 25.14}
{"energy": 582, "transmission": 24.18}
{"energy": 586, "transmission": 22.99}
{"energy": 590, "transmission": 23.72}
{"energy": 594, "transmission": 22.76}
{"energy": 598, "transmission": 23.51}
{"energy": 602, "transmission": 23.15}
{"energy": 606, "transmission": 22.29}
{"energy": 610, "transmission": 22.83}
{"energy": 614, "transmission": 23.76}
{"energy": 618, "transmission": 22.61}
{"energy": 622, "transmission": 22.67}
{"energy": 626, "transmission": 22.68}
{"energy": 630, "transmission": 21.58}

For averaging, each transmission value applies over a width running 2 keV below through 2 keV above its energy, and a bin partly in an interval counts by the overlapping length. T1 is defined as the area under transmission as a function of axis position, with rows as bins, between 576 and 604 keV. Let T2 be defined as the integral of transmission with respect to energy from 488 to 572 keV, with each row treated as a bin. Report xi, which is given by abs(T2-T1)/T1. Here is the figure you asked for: 2.0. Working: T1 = 662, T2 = 2011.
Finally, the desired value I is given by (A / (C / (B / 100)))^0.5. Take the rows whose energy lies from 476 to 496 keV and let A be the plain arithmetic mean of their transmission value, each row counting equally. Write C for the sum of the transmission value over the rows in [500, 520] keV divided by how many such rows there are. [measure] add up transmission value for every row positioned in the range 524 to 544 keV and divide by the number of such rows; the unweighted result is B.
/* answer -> 0.498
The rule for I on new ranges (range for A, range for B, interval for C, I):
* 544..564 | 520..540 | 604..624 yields 0.507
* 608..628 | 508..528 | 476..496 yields 0.481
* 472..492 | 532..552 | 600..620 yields 0.511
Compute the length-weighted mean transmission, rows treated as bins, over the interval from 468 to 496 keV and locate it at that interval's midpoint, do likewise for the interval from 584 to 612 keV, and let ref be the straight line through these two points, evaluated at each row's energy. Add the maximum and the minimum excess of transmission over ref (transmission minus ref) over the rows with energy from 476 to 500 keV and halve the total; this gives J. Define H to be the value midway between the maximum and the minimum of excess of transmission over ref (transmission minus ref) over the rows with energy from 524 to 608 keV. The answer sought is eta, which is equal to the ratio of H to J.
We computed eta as 1.8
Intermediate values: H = 0.61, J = 0.33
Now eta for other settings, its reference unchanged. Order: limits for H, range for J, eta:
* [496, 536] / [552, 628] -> 0.5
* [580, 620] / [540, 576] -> 0.3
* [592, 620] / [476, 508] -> 0.4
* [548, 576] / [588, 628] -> 3.0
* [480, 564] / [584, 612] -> 18.8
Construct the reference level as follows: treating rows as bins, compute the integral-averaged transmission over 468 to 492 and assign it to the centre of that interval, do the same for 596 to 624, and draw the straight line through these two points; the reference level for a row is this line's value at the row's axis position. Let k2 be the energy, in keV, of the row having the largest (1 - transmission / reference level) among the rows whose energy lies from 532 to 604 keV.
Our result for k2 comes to 550 keV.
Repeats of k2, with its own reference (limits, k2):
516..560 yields 530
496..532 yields 514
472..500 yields 490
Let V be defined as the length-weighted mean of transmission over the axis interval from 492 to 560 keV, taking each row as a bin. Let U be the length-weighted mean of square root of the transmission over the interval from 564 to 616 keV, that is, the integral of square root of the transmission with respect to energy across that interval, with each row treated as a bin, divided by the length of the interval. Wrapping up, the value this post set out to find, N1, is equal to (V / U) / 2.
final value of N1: 2.48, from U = 4.85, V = 24.0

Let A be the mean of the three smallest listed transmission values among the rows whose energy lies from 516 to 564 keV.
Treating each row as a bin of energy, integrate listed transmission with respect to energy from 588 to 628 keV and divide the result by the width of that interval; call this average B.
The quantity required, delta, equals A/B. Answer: 1.02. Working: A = 23.4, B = 23.0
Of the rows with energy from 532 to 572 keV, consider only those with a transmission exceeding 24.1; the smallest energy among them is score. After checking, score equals 534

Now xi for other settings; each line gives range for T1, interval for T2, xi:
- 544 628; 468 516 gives 0.4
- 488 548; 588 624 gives 0.4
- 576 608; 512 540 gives 0.1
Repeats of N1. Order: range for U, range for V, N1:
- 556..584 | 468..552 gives 2.46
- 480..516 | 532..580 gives 2.50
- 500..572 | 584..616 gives 2.35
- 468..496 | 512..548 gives 2.45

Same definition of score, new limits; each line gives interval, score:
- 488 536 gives 506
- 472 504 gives 474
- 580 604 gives 582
